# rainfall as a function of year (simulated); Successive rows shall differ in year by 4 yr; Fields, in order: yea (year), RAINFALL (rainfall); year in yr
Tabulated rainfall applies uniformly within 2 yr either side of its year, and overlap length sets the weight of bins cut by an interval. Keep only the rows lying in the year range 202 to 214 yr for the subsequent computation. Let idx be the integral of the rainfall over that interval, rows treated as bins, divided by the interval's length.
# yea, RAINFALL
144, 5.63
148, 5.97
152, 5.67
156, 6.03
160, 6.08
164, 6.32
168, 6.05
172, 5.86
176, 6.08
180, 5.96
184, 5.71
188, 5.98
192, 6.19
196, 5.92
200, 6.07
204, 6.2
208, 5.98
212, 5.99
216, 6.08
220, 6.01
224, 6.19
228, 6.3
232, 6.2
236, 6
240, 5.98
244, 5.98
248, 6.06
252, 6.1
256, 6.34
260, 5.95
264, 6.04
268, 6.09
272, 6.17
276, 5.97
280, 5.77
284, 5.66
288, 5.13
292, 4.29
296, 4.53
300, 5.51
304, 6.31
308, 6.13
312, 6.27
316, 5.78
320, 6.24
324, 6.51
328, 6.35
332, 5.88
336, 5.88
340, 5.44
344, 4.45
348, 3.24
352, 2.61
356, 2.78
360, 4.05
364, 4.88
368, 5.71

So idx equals 6.06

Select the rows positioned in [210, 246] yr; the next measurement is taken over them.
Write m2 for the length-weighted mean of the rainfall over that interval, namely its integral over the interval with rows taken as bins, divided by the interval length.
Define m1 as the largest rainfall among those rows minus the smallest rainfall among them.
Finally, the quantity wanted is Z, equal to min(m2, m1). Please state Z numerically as 0.3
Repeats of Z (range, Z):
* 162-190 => 0.6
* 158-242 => 0.6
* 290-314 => 2.0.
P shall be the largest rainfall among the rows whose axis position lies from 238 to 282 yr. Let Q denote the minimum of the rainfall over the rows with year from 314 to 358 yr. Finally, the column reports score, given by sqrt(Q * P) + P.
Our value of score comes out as 10.4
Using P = 6.34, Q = 2.61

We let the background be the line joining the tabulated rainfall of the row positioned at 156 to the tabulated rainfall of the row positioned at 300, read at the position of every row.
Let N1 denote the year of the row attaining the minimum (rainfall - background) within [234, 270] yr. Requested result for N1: 240 yr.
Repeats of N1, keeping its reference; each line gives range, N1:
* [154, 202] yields 184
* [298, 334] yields 300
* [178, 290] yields 288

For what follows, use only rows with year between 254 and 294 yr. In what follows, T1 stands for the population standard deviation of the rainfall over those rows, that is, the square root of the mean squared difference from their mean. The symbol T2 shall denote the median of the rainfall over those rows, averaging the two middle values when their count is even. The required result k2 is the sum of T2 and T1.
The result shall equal 6.54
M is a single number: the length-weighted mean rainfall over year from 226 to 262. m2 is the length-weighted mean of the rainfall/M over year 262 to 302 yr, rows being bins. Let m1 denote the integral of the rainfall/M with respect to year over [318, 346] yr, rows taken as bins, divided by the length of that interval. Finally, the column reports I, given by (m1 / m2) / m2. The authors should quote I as 1.17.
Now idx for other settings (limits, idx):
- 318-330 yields 6.37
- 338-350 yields 4.38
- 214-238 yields 6.13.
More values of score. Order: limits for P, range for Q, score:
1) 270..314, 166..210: 12.3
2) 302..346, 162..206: 12.6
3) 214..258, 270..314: 11.6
